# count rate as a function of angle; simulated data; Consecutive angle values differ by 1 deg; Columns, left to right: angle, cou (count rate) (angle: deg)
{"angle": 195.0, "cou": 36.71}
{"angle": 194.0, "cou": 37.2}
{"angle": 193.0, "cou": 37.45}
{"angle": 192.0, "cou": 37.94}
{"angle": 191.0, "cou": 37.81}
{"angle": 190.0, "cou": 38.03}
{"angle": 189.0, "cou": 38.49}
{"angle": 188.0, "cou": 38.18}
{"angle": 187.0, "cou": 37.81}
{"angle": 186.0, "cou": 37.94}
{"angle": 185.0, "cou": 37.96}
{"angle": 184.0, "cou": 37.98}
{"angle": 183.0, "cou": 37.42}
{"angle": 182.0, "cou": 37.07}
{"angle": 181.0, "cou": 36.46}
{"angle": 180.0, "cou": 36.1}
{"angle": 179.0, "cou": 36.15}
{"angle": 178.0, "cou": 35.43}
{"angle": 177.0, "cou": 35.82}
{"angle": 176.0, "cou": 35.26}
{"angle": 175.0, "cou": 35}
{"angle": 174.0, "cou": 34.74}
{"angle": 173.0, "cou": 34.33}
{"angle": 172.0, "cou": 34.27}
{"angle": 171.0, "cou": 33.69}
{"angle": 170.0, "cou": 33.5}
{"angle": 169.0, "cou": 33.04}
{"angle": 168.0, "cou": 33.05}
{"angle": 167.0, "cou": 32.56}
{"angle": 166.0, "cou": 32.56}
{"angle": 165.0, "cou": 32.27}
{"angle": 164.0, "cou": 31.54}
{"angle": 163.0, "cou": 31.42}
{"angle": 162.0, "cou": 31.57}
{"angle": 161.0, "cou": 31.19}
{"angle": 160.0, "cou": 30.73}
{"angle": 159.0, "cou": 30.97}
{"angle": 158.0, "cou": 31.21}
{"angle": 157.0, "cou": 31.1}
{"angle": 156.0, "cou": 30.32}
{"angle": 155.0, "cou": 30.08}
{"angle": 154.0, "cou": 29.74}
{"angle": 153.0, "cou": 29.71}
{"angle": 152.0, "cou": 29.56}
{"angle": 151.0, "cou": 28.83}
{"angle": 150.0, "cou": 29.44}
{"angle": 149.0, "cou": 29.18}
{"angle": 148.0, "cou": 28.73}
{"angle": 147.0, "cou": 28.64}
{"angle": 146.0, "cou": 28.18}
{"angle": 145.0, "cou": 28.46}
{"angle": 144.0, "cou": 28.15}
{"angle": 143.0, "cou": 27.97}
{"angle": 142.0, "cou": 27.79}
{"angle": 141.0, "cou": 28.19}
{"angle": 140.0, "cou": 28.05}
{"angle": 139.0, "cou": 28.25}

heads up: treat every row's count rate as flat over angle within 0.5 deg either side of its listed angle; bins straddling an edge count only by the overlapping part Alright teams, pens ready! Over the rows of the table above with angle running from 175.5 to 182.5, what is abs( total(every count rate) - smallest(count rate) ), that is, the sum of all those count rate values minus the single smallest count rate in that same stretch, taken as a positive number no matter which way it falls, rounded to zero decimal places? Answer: 217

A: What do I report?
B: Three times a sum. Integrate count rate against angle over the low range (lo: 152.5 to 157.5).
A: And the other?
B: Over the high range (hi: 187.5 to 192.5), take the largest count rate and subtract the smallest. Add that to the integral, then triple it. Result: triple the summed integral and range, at 455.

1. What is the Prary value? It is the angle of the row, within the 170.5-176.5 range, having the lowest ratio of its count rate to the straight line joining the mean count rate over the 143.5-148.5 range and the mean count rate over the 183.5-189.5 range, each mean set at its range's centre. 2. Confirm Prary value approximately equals 171.0 deg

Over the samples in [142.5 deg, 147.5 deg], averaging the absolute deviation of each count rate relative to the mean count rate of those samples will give 0.22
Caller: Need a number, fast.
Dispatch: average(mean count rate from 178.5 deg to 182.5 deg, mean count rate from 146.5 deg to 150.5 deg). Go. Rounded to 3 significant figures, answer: 32.7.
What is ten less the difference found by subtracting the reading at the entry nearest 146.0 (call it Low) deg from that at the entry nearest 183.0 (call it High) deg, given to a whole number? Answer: 1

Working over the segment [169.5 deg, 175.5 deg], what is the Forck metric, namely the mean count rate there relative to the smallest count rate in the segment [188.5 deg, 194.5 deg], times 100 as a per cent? 92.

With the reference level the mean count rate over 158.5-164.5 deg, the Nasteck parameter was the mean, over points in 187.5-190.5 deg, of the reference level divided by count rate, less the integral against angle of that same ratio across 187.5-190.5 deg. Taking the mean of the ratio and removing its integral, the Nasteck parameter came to -1.6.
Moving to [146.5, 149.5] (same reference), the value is -2.2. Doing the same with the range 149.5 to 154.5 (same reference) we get -4.2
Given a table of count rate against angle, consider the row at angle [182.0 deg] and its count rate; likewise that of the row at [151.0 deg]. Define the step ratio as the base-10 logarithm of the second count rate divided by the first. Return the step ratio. -0.109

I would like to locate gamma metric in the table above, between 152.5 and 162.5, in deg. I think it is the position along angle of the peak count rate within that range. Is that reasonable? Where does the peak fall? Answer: 162.0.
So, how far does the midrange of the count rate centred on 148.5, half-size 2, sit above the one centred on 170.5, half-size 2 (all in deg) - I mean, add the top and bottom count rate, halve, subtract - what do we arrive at -4.6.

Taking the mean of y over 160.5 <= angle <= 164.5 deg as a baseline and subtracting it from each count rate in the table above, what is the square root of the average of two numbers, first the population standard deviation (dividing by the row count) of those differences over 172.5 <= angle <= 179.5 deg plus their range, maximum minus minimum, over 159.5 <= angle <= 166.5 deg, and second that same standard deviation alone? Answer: 1.22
